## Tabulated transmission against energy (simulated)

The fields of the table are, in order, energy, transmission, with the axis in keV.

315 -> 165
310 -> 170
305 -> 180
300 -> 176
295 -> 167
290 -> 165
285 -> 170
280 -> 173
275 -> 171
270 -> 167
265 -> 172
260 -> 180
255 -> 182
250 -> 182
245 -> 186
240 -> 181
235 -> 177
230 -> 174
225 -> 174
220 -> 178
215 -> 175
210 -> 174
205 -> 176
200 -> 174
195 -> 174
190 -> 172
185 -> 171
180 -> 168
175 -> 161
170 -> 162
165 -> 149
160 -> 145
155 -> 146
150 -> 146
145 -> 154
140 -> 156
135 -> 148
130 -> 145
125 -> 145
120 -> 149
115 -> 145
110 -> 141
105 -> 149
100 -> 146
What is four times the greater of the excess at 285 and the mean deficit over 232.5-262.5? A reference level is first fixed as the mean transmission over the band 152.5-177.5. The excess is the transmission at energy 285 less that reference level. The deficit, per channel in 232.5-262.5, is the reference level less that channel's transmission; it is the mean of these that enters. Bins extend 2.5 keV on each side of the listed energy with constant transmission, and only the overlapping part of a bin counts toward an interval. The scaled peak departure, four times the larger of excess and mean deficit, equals 70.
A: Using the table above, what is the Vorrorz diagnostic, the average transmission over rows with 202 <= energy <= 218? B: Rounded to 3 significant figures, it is 175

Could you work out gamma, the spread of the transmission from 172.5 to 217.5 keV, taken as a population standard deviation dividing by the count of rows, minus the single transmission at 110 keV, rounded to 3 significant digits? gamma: -137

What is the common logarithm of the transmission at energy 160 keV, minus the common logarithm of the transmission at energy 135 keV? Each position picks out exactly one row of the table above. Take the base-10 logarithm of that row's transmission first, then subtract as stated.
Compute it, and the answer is -0.01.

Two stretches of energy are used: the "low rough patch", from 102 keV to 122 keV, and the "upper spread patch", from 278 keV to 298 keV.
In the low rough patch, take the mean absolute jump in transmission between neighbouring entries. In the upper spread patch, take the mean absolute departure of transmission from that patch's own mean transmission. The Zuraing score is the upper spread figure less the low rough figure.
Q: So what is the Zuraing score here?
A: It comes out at -2.6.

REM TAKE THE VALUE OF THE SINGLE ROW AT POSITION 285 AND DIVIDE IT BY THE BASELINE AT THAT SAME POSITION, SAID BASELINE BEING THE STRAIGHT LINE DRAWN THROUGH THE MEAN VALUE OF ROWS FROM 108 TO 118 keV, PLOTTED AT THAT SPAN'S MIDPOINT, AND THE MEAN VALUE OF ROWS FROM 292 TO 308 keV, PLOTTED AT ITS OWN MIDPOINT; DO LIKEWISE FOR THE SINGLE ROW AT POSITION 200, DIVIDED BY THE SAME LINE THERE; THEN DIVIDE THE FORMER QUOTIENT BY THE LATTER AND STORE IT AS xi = 0.90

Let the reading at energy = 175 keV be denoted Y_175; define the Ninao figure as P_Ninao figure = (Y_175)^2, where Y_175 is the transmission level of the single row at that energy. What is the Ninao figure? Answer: 25921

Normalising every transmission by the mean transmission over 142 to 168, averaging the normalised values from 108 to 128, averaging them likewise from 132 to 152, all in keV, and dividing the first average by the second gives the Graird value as 0.96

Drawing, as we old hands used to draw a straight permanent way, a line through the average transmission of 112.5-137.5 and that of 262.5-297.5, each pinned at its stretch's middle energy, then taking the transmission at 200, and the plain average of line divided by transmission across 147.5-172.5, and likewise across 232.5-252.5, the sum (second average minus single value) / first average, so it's -171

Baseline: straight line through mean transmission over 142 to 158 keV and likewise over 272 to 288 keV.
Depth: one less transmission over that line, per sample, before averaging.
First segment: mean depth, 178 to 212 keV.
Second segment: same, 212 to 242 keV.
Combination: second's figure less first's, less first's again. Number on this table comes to 0.12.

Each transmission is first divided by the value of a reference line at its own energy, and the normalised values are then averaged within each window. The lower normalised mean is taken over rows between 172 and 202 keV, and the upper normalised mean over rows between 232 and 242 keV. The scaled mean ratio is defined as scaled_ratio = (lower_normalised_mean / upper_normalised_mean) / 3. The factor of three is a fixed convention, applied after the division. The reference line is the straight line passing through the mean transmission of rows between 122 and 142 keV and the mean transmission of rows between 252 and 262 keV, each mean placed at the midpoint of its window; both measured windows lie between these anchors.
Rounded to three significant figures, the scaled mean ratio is 0.342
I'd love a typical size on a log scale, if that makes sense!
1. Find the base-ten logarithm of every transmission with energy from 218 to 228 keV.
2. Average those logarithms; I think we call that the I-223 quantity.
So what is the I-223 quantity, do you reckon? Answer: 2.245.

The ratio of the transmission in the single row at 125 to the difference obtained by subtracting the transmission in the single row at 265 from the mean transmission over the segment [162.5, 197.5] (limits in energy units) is -22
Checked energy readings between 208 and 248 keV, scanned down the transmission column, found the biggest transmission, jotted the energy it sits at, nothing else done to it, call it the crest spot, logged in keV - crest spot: 245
